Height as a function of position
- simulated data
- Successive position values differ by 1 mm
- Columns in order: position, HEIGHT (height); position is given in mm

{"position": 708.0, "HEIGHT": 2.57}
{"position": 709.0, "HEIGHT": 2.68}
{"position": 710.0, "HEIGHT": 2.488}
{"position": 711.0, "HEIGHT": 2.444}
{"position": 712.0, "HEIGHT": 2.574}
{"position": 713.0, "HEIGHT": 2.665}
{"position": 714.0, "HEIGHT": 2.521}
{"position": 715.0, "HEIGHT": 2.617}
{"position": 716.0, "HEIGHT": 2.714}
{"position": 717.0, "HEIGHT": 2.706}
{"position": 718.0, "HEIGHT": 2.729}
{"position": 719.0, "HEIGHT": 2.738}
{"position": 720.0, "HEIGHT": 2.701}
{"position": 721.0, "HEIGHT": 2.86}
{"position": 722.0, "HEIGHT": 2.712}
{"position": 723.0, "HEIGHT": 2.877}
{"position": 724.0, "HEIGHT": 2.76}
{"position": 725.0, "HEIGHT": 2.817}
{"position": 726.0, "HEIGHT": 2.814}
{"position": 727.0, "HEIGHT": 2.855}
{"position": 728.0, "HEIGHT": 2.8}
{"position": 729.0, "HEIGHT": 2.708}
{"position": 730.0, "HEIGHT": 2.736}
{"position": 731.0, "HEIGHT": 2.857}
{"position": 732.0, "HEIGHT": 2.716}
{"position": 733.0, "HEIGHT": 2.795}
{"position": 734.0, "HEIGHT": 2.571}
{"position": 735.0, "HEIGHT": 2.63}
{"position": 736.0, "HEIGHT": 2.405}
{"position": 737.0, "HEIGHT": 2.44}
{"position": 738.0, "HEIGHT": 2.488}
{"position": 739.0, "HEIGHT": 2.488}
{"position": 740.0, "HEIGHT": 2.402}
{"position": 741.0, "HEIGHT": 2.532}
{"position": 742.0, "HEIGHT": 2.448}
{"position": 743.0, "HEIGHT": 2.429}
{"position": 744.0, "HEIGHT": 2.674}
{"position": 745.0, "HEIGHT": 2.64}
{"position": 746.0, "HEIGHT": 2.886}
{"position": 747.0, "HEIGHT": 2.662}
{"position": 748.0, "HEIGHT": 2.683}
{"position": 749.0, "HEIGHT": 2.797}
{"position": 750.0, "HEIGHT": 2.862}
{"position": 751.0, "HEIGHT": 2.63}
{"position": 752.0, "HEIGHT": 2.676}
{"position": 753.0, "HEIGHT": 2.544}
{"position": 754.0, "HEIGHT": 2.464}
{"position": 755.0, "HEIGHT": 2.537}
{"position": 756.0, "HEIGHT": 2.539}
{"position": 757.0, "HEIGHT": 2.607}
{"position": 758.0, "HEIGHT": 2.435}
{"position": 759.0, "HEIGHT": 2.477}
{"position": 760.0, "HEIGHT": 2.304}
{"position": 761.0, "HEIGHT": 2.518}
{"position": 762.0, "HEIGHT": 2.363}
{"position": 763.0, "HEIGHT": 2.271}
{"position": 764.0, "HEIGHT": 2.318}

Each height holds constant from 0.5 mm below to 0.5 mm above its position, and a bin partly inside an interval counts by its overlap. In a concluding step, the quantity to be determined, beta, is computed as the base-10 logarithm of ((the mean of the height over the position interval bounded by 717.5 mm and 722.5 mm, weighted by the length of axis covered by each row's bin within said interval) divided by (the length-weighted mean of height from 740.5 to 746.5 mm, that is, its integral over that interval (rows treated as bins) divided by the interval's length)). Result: 0.024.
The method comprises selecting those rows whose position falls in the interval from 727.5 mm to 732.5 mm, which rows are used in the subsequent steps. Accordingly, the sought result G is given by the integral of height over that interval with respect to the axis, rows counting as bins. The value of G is 13.8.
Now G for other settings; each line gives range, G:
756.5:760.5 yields 9.8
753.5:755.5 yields 5.0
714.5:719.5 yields 13.5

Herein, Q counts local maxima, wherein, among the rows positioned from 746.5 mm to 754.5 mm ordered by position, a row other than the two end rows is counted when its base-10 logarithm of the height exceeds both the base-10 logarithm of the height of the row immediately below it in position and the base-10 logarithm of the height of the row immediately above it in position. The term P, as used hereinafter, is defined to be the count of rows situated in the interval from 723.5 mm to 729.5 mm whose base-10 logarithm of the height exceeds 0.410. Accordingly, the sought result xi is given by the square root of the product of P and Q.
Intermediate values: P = 6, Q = 2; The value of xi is 3.5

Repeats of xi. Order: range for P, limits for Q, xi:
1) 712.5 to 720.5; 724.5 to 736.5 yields 5.3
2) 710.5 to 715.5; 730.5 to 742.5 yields 3.0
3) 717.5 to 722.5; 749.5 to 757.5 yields 2.2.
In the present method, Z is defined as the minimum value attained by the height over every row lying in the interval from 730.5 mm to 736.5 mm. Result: 2.405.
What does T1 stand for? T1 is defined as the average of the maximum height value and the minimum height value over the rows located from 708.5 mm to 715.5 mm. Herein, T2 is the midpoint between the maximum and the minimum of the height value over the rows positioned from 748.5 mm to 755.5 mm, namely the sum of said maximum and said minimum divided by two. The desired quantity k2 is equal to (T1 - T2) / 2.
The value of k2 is -0.05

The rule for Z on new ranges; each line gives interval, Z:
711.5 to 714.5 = 2.521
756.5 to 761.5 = 2.304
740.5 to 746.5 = 2.429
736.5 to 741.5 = 2.402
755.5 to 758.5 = 2.435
